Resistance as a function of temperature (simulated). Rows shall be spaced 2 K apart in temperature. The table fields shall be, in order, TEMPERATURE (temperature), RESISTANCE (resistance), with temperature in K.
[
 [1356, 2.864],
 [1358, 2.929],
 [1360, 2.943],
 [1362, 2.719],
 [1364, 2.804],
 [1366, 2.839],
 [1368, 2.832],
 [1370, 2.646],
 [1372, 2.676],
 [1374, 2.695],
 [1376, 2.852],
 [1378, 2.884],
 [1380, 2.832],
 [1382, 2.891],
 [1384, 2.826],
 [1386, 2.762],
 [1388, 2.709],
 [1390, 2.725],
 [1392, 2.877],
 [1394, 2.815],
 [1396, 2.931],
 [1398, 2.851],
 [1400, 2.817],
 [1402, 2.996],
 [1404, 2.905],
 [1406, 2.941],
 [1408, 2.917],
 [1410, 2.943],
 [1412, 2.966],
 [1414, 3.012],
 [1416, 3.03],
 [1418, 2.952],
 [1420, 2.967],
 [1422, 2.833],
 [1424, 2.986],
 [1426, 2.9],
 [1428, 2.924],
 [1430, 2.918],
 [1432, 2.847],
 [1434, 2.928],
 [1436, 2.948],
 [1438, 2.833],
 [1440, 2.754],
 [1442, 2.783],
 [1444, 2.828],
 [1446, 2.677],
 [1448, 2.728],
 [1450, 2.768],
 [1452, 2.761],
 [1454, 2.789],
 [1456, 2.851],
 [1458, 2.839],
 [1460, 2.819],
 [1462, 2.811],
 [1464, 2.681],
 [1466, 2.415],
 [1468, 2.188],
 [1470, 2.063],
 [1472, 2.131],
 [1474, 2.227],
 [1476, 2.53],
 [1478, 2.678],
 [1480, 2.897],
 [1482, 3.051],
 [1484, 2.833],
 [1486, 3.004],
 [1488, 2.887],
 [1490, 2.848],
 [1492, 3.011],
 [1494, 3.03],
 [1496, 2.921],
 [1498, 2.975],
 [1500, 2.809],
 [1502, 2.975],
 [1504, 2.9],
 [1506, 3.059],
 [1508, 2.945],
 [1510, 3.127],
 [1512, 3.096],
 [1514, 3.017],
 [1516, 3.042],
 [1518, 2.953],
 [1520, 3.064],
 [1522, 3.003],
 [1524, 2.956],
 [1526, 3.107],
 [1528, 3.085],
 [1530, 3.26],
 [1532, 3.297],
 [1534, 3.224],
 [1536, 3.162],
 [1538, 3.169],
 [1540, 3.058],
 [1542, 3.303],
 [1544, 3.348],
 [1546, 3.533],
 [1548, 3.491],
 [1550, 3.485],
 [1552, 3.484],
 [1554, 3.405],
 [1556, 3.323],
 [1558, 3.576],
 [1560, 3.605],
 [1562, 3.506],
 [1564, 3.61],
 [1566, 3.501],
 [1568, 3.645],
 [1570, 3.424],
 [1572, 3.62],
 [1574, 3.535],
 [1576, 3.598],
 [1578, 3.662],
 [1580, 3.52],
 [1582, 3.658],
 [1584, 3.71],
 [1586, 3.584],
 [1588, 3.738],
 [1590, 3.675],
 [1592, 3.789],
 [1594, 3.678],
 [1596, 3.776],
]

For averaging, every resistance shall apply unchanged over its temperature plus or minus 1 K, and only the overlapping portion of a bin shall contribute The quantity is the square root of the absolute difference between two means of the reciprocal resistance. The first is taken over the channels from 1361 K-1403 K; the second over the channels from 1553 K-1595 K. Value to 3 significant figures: 0.278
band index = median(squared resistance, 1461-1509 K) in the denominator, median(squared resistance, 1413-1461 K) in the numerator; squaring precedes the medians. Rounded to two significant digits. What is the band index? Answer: 0.98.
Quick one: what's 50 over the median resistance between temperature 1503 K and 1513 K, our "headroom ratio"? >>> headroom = 16.3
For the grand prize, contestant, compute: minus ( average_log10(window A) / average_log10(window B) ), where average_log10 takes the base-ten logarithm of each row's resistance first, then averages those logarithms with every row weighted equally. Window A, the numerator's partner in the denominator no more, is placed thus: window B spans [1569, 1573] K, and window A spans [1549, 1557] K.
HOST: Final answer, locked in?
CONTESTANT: -0.978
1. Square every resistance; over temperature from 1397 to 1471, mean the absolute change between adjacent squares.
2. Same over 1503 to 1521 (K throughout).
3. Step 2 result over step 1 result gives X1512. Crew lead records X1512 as 1.5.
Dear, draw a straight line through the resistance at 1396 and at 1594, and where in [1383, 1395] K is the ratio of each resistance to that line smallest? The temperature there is 1388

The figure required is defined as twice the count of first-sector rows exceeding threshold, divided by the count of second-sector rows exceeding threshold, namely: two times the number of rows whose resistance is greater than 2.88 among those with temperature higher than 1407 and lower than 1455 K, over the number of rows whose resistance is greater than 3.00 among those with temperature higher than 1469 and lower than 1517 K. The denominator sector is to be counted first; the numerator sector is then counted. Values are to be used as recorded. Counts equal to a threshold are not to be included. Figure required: 2.9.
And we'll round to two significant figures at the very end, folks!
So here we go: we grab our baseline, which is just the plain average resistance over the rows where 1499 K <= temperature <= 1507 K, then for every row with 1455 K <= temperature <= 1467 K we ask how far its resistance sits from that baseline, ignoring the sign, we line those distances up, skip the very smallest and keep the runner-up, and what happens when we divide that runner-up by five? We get 0.019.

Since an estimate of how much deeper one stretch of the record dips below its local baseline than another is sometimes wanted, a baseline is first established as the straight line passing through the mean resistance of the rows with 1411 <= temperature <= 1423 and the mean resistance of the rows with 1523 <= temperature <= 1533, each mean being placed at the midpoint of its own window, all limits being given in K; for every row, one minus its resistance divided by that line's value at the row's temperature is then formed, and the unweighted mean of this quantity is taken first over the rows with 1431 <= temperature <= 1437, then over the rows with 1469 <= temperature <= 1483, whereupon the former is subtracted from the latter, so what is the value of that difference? 0.15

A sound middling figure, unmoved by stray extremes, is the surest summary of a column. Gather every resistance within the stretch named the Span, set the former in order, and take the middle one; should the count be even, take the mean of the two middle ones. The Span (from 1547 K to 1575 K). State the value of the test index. 3.50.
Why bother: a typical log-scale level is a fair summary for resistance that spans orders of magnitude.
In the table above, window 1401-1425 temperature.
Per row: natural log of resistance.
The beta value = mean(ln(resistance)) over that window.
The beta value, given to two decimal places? 1.08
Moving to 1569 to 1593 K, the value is 1.29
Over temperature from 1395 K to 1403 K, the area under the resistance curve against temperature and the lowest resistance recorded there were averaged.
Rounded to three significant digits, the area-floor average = 13.0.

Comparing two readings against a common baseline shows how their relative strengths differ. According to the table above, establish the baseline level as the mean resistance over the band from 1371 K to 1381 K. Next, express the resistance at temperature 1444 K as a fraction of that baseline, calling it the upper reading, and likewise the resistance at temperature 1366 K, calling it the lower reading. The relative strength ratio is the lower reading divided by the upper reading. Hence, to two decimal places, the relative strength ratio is 1.00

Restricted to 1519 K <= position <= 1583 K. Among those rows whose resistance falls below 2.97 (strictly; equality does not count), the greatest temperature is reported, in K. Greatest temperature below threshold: 1524 K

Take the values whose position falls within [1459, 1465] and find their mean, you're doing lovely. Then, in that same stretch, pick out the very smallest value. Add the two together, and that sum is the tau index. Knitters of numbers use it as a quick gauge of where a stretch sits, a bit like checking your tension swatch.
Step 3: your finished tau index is 5.5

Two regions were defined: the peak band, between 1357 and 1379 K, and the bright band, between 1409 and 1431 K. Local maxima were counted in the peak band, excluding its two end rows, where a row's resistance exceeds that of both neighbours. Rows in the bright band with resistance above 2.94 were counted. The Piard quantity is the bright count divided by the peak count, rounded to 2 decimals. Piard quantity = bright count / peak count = 3.50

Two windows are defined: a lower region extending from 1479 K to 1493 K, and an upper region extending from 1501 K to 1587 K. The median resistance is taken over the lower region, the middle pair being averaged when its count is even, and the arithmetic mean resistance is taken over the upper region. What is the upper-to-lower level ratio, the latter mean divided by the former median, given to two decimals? 1.14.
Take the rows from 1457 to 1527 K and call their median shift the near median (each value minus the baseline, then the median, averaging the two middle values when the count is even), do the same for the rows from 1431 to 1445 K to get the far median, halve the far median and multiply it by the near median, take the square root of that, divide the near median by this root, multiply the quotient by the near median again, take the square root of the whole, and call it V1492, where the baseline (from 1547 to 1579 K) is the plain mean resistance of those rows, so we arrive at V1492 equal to 0.90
